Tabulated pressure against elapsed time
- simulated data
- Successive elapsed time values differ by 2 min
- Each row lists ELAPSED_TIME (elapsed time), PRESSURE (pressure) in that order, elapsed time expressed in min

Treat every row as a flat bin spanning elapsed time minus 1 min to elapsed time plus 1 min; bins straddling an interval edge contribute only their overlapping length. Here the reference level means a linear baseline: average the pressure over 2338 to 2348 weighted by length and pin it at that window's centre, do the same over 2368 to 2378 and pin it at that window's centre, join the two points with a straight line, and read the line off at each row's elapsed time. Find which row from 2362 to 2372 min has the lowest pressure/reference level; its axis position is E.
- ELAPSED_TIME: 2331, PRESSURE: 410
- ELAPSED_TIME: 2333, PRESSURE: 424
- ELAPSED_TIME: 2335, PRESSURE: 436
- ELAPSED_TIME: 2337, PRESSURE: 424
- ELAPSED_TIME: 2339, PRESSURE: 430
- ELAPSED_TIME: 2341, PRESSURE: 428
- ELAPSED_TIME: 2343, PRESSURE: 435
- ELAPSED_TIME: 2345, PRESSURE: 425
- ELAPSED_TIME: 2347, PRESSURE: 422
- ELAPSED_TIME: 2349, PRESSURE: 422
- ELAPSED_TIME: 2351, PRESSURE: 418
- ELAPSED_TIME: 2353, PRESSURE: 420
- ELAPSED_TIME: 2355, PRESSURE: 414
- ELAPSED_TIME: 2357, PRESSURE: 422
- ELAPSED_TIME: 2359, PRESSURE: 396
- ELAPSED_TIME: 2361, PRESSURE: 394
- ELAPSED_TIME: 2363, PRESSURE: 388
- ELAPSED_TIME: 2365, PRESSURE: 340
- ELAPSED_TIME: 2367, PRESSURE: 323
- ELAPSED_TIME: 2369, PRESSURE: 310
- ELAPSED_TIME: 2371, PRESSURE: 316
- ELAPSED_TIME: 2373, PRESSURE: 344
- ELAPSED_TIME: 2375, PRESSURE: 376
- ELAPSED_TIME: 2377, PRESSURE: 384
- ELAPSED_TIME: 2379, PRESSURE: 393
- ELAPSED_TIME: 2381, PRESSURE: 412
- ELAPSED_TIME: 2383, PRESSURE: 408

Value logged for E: 2369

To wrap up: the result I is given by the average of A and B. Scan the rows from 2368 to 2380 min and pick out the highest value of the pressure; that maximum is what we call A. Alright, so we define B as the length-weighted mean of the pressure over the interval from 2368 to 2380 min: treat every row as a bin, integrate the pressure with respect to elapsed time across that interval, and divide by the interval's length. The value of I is 373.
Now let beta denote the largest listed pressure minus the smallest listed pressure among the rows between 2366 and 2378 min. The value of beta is 74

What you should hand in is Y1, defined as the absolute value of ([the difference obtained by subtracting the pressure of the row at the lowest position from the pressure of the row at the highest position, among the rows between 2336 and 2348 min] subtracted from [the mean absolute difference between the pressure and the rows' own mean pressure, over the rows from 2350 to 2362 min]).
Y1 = 12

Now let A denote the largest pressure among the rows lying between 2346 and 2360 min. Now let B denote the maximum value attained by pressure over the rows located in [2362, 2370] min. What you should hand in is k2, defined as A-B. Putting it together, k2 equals 34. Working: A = 422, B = 388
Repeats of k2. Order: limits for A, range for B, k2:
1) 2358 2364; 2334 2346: -40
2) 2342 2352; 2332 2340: -1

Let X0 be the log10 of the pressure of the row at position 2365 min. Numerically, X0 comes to 2.53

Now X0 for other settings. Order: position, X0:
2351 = 2.62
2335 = 2.64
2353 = 2.62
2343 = 2.64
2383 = 2.61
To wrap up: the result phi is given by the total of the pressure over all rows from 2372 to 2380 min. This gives 1497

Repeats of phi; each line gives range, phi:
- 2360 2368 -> 1445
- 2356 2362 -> 1212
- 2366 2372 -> 949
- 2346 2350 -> 844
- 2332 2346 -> 3002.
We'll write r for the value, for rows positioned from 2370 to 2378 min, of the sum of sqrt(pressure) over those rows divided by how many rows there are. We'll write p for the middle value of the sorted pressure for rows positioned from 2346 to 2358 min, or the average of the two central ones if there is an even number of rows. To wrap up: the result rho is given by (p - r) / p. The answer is 0.955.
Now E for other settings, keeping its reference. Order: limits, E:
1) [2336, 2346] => 2337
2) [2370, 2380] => 2371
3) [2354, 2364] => 2359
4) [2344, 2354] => 2345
